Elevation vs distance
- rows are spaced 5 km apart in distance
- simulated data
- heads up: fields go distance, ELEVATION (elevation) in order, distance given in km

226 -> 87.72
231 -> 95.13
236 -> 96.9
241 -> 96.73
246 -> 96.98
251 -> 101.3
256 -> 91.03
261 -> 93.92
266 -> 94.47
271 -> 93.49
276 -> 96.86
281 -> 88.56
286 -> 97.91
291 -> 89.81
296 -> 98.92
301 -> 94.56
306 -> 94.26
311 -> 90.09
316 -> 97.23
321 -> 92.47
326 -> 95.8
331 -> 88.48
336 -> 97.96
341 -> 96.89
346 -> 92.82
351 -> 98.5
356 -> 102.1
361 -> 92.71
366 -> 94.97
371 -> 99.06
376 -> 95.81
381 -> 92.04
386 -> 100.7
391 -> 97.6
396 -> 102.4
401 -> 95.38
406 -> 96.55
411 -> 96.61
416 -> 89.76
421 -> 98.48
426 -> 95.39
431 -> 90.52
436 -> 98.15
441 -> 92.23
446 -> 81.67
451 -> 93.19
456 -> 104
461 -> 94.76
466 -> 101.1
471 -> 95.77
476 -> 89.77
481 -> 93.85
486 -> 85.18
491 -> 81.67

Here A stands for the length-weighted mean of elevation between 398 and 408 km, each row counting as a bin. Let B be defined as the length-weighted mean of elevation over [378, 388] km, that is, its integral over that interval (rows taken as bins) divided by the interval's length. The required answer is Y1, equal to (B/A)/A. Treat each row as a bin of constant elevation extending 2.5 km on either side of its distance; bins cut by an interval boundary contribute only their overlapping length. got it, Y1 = 0.0104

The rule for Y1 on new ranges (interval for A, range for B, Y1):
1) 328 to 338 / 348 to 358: 0.0115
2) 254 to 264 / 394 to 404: 0.0115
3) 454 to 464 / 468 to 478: 0.0095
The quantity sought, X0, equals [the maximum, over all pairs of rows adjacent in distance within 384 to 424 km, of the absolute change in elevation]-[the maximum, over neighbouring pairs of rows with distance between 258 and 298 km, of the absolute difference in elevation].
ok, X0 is -0.6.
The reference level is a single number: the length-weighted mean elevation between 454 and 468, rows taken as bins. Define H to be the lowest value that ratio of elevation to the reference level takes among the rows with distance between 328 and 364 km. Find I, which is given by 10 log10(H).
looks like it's -0.5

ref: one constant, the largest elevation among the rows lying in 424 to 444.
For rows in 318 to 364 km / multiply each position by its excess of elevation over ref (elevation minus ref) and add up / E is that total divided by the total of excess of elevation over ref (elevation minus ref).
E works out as 334.2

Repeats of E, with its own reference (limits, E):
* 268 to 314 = 292.1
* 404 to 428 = 416.2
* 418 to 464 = 441.0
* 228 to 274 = 256.4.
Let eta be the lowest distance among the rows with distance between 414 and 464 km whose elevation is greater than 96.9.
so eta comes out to 421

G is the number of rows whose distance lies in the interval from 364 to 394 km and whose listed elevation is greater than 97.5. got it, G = 3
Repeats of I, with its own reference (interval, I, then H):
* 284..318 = -0.5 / 0.90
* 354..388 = -0.4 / 0.92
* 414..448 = -0.9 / 0.82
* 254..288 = -0.5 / 0.89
